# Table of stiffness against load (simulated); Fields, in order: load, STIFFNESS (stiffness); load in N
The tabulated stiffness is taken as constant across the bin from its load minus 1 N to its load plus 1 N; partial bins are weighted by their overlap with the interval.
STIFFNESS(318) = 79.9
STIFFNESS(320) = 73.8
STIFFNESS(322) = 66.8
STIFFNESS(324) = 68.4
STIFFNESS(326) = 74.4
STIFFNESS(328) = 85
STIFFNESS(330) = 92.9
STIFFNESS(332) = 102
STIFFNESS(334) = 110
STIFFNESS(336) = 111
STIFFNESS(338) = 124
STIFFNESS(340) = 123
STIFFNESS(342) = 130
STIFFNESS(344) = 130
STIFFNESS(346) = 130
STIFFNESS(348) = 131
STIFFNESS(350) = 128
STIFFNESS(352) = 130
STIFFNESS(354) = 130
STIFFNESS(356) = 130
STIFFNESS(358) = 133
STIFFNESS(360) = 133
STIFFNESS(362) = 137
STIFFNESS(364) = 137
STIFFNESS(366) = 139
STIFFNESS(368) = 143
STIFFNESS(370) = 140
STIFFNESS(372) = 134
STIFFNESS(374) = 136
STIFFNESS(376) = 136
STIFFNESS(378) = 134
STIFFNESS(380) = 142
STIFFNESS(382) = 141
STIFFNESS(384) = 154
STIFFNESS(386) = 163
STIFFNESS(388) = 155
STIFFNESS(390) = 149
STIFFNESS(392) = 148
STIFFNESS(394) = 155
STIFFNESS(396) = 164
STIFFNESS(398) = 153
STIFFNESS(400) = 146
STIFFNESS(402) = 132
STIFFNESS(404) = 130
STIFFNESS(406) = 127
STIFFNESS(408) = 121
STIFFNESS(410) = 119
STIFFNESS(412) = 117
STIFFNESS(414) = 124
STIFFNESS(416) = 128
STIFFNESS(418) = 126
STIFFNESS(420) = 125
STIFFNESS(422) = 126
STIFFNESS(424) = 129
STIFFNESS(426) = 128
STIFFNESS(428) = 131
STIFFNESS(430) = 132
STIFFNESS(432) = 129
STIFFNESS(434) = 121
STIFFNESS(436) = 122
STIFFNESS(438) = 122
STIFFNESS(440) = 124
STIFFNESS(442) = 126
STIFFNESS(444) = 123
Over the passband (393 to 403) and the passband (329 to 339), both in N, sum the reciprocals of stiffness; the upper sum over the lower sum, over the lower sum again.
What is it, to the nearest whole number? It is 15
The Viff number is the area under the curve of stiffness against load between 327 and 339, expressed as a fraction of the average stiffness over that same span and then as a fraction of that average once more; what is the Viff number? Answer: 0.12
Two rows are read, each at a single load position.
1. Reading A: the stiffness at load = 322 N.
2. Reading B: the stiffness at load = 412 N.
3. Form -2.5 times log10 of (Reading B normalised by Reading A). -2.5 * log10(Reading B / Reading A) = -0.61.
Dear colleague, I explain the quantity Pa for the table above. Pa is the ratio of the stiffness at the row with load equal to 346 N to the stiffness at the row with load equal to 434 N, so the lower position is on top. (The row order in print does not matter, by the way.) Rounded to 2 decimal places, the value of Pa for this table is 1.07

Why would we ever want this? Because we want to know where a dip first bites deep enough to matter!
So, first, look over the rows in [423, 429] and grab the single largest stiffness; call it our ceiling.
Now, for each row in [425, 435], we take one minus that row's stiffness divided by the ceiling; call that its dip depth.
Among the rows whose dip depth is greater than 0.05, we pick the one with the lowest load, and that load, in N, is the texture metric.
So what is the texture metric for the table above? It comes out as 434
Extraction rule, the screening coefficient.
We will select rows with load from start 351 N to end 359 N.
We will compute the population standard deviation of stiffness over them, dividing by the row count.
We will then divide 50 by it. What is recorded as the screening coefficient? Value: 38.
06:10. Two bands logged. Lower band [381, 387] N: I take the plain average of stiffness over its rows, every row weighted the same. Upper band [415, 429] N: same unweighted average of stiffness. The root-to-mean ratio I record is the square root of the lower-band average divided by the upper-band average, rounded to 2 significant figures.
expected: 0.097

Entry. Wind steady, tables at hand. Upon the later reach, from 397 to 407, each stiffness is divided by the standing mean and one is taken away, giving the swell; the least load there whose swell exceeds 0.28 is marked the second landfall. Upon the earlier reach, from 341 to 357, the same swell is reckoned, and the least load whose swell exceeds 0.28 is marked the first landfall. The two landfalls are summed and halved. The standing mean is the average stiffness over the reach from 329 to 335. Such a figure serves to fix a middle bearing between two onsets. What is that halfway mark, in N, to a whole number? 373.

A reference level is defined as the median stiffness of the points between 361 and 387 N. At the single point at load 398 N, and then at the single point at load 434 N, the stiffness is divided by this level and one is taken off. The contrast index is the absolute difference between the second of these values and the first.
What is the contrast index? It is 0.23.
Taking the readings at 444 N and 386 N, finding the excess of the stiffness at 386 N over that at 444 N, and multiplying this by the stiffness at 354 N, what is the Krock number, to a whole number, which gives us 5200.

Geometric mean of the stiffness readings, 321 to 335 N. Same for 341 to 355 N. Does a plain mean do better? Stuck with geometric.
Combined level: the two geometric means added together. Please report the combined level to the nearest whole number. 214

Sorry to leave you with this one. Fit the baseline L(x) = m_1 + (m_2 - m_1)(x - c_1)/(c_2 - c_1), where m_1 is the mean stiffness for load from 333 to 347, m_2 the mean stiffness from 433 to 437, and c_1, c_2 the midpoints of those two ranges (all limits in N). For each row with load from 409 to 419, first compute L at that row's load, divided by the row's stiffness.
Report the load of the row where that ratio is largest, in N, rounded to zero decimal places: 412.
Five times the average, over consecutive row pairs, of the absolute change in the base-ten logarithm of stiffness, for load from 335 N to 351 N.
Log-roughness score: 0.064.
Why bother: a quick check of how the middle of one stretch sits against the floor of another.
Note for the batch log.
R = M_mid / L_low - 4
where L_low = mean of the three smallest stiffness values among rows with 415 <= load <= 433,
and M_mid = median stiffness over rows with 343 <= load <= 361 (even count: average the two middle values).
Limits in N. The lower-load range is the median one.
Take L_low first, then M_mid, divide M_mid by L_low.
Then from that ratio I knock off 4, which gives -2.97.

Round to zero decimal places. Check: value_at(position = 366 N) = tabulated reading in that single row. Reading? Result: 139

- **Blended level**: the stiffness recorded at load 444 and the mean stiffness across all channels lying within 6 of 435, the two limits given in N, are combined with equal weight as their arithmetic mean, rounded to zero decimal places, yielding 124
